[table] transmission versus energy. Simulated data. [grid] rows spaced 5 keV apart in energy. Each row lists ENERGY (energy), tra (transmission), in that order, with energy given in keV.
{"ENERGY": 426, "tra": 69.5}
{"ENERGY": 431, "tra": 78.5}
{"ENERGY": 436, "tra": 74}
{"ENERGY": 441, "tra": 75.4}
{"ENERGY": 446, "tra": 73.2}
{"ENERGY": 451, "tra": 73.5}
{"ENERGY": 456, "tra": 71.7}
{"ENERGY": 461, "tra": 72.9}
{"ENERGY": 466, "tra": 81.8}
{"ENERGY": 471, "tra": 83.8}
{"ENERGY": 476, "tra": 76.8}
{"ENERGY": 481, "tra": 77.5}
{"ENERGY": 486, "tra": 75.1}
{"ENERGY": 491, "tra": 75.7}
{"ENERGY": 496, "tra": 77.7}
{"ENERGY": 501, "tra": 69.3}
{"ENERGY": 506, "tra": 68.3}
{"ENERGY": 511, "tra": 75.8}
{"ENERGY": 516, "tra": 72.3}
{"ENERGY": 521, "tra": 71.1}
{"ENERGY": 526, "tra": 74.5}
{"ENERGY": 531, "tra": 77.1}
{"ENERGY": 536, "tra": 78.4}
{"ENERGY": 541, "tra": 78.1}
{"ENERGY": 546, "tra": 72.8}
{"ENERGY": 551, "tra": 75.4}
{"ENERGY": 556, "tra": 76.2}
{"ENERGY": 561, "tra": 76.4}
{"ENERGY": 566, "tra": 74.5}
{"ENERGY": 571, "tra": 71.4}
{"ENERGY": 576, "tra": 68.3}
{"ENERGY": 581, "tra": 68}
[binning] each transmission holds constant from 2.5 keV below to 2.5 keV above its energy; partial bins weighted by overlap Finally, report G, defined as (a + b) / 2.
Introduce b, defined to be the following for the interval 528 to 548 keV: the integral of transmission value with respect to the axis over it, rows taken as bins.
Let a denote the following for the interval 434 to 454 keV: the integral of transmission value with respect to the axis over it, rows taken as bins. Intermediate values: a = 1479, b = 1533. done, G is 1506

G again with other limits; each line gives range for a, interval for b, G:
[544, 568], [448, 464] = 1485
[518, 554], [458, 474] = 1989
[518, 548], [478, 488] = 1512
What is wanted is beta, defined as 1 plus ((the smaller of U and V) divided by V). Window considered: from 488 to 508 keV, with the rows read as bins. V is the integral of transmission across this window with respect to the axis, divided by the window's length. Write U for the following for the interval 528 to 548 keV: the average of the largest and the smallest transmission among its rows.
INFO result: 2.00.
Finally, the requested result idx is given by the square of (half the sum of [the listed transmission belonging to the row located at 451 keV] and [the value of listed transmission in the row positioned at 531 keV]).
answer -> 5670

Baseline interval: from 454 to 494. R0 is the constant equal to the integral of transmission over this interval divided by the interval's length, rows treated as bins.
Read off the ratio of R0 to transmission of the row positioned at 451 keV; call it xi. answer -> 1.05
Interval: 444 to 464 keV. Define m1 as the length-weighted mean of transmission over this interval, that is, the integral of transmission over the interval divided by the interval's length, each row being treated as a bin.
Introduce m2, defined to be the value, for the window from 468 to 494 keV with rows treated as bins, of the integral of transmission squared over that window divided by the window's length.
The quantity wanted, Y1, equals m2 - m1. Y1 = 5998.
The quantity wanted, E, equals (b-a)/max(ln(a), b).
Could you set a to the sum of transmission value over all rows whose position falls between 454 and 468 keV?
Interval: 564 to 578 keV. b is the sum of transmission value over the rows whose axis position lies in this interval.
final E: -0.06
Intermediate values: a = 226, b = 214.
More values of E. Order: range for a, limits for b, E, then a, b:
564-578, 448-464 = 0.02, 214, 218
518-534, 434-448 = 0.00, 223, 223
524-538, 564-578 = -0.07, 230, 214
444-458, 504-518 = -0.01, 218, 216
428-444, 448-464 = -0.04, 228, 218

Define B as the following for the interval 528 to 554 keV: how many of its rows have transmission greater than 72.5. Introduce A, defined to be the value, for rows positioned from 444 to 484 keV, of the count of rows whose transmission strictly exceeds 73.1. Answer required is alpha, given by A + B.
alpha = 11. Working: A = 6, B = 5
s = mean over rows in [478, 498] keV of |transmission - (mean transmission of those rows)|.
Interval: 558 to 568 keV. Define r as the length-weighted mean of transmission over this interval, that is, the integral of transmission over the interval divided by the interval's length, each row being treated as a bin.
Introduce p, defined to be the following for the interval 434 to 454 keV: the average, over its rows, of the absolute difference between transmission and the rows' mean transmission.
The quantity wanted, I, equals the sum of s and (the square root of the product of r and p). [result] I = 8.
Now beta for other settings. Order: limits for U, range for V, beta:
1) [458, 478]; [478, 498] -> 2.00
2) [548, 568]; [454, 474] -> 1.97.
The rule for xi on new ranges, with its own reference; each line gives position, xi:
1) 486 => 1.03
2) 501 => 1.11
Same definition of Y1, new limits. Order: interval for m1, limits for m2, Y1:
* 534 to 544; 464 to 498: 6062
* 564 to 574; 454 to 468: 5629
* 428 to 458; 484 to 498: 5726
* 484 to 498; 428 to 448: 5581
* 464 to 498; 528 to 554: 5751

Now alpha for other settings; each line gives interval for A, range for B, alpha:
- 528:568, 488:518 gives 10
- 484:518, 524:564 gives 12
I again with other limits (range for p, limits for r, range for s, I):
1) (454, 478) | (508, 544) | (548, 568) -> 19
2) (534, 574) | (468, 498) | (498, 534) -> 15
